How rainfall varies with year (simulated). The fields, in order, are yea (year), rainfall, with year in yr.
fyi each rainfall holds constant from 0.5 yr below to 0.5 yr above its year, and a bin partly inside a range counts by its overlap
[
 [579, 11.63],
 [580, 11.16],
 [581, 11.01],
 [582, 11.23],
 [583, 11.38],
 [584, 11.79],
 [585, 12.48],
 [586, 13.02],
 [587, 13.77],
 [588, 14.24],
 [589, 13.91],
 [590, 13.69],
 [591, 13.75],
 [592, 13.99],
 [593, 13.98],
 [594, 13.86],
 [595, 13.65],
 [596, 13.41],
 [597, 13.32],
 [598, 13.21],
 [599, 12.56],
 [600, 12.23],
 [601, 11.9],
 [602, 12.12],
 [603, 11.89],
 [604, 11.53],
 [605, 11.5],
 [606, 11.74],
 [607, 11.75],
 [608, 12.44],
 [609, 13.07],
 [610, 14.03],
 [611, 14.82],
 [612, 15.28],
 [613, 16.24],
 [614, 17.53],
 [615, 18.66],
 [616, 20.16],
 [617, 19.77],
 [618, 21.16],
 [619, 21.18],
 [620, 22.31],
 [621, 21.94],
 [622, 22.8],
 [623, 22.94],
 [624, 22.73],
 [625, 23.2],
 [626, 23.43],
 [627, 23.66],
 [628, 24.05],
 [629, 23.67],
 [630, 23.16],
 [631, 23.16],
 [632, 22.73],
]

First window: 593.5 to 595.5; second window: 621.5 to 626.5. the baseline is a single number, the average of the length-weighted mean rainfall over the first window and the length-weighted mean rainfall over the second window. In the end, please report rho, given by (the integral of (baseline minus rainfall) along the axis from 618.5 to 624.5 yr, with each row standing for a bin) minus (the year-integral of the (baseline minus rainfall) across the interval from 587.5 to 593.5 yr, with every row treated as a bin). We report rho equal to -50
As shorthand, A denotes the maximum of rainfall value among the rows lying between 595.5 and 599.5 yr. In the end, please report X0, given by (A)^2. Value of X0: 180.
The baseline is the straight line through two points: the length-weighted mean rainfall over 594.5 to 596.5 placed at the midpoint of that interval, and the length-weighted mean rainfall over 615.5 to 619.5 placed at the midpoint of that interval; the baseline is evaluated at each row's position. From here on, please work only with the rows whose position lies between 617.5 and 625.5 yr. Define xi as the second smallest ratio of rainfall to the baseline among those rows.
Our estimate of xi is 1.01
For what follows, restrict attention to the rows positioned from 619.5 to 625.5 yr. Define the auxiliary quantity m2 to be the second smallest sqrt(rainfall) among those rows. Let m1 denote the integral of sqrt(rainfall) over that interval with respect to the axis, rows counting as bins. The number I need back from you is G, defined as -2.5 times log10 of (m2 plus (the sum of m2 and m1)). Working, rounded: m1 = 29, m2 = 4.7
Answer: -3.95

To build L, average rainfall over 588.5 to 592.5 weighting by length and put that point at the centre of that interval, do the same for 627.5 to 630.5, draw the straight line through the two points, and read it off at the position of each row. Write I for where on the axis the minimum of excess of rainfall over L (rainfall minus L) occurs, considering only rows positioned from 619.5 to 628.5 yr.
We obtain 621 yr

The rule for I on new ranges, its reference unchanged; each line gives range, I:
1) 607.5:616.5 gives 608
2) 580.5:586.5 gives 583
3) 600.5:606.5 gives 606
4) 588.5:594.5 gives 594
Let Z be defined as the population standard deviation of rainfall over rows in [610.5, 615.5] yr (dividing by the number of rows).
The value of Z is 1.42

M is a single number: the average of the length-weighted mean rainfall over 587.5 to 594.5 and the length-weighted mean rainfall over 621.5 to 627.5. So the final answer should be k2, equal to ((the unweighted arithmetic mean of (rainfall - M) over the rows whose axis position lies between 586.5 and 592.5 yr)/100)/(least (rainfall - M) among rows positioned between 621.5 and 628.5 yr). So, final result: -0.0110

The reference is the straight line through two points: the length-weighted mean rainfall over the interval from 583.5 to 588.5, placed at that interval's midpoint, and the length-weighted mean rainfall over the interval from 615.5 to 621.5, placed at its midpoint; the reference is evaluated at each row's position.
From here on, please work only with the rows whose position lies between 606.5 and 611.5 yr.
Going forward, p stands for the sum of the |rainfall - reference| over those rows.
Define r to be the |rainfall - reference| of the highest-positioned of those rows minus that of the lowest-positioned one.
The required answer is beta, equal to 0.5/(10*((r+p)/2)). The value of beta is 0.004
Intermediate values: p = 27.6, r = -2.08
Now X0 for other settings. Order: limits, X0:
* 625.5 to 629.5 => 578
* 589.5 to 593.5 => 196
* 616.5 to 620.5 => 498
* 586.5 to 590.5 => 203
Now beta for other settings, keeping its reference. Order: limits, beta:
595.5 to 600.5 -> 0.006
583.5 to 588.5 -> 0.045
